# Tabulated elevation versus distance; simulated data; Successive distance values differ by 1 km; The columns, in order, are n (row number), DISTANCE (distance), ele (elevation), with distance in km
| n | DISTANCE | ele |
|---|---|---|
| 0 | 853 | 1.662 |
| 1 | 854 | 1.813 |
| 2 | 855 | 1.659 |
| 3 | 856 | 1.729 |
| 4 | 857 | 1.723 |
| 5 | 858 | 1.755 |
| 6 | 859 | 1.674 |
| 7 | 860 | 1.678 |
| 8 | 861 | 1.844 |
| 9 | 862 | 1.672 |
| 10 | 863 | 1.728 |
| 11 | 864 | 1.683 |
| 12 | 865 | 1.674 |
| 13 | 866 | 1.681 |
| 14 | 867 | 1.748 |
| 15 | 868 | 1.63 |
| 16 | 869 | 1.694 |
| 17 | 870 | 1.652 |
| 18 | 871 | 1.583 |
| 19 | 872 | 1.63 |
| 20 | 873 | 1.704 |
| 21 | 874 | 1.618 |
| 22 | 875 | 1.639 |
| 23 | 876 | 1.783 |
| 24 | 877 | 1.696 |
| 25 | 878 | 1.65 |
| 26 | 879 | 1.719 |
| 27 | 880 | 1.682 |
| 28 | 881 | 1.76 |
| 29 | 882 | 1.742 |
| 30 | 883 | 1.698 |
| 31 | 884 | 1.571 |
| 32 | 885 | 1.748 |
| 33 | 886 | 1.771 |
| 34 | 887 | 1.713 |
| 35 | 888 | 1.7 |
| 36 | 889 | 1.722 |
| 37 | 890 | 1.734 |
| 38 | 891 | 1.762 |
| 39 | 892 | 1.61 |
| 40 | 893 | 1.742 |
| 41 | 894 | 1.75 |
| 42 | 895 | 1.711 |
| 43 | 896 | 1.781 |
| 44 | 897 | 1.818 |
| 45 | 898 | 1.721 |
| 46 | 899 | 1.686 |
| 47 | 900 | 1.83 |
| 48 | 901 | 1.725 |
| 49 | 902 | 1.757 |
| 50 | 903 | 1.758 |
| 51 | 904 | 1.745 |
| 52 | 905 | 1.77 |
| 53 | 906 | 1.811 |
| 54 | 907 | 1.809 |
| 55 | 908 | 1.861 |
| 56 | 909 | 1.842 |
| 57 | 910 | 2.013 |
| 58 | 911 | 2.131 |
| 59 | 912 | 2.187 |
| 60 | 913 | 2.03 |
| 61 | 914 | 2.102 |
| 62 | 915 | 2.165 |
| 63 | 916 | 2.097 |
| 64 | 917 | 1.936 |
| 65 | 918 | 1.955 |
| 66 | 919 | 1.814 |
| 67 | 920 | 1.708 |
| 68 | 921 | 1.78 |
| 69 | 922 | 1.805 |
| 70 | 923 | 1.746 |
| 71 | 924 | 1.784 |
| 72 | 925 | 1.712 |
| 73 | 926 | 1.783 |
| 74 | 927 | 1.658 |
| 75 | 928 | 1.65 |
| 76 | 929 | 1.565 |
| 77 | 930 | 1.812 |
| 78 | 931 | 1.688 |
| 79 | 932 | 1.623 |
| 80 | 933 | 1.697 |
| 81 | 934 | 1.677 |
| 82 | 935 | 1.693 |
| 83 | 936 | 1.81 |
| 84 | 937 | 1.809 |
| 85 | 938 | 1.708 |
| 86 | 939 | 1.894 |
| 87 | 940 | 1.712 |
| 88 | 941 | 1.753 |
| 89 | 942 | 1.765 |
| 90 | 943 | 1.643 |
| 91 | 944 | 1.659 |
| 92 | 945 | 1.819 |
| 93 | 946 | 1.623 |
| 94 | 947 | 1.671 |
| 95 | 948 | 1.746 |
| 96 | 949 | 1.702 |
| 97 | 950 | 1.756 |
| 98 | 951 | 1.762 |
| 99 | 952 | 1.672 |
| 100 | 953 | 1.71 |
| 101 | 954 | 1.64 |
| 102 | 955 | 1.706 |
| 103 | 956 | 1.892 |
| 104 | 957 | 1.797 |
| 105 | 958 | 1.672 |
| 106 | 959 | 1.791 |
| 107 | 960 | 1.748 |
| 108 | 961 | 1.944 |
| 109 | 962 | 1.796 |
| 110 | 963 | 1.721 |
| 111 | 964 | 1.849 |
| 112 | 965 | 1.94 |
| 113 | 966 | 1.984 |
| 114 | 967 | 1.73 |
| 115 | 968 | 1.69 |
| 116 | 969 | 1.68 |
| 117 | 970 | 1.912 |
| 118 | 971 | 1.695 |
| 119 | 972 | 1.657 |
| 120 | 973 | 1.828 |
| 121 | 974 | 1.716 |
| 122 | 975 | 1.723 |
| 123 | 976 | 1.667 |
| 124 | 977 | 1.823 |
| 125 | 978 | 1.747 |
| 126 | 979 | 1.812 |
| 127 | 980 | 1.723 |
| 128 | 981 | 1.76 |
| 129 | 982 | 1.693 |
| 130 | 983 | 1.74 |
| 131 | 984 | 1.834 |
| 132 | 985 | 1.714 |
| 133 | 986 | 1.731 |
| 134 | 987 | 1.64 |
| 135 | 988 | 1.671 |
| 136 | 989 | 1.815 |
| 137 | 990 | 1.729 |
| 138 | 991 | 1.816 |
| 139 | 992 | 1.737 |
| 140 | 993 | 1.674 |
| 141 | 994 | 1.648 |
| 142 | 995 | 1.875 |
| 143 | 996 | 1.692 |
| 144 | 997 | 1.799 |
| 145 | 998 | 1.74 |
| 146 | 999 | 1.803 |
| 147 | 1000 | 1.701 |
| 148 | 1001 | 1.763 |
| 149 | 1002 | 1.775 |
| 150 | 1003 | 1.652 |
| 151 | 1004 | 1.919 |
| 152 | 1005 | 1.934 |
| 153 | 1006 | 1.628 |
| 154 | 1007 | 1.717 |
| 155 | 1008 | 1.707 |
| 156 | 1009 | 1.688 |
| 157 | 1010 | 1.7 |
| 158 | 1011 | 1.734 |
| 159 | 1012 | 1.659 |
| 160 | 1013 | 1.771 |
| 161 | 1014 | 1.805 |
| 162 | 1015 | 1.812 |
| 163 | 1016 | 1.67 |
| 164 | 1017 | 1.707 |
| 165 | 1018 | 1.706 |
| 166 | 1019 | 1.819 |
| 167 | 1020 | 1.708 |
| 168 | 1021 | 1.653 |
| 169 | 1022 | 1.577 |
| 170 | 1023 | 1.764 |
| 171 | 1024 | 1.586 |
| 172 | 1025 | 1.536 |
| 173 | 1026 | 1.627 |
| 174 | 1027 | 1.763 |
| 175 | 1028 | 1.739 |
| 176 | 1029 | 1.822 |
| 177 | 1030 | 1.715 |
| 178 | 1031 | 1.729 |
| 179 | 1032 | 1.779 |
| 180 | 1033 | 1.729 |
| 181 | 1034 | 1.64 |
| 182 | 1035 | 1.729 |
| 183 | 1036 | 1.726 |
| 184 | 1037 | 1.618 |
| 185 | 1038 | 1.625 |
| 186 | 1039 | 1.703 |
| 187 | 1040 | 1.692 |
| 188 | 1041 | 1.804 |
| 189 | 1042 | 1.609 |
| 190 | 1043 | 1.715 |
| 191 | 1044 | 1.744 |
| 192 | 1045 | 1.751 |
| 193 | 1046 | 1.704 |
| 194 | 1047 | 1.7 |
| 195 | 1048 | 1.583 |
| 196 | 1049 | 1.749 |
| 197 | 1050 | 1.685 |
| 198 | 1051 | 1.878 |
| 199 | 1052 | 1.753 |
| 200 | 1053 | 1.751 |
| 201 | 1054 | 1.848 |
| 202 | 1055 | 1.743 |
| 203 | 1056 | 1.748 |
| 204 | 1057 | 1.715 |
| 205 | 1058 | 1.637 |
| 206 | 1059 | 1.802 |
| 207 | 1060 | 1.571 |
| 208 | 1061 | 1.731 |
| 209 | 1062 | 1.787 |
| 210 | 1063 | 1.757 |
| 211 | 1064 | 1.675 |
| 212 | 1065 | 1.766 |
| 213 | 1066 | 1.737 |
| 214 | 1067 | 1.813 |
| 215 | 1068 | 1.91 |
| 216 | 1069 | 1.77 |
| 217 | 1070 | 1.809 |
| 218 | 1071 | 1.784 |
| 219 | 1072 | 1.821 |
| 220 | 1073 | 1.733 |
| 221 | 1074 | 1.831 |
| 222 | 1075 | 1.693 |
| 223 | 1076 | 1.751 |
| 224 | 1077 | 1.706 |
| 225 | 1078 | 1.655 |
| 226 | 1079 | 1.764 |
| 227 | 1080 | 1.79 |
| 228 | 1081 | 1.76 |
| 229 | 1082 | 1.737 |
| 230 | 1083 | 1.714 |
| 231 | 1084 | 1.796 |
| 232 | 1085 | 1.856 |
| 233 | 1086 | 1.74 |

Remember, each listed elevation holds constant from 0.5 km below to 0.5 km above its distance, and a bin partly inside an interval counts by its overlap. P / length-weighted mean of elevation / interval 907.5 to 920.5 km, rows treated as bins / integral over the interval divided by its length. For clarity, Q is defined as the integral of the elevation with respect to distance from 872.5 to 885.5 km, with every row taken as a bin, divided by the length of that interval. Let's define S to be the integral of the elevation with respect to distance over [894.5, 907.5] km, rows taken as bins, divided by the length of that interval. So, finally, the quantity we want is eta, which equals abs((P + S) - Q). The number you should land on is 2.06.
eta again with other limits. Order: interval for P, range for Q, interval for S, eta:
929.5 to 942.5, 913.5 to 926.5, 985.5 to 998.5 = 1.60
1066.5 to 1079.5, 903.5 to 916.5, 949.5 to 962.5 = 1.57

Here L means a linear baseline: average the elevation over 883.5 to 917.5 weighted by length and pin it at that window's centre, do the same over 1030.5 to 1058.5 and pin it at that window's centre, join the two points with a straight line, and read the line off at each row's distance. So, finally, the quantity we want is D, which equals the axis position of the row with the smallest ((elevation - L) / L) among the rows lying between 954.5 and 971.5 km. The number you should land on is 958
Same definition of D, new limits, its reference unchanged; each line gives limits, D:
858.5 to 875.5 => 871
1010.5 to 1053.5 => 1025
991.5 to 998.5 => 994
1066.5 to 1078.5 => 1078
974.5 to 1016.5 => 987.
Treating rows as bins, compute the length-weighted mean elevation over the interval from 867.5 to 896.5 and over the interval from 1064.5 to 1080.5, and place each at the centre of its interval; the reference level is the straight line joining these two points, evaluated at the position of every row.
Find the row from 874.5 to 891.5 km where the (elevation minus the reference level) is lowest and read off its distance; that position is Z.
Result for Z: 884 km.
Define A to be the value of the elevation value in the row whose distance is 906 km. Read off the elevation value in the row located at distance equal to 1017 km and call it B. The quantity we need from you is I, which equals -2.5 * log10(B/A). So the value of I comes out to 0.064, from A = 1.811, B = 1.707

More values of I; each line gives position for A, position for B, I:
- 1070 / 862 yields 0.086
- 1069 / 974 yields 0.034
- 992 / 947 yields 0.042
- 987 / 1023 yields -0.079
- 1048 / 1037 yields -0.024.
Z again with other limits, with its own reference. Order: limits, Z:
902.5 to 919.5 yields 904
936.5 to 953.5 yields 946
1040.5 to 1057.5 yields 1048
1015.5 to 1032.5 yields 1025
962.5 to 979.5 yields 972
